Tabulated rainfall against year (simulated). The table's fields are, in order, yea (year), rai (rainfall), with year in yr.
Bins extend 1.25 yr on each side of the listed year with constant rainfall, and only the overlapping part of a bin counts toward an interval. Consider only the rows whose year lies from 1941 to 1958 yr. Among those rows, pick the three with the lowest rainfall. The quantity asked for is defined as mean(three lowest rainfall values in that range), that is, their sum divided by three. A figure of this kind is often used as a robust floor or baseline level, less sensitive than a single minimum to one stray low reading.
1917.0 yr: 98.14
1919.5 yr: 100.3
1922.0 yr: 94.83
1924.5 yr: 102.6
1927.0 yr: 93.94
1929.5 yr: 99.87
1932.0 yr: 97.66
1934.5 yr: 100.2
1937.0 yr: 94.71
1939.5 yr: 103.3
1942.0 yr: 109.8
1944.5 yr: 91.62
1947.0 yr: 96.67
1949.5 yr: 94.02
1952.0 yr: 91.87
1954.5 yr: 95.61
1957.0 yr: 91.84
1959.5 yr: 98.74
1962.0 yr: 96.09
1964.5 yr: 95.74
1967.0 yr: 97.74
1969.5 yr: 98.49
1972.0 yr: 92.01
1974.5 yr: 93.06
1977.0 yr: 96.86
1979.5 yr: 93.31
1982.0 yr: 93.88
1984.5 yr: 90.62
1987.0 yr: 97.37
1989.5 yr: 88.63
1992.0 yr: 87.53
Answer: 91.8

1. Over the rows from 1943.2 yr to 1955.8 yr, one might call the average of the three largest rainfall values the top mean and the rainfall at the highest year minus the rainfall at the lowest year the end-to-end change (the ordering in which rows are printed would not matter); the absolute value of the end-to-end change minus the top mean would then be 91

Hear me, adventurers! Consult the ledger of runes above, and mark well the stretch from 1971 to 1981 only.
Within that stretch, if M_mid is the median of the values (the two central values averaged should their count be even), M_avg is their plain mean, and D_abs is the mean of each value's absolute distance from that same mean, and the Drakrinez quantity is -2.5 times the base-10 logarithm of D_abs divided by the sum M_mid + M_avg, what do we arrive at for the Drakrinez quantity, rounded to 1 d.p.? 5.2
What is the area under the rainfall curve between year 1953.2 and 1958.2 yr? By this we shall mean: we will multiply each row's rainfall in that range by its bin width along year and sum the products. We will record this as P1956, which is 469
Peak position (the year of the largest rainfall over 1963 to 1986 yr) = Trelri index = 1969.5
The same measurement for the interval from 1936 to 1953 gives 1942.0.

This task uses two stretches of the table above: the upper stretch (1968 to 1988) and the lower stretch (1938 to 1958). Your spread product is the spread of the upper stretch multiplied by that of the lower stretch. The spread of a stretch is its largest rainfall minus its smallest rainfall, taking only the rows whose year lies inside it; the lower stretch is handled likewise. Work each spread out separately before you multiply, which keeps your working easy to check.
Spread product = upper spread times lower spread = 143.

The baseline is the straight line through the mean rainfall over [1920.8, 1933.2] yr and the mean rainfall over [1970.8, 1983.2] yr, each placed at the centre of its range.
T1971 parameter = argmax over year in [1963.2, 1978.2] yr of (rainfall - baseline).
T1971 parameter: 1969.5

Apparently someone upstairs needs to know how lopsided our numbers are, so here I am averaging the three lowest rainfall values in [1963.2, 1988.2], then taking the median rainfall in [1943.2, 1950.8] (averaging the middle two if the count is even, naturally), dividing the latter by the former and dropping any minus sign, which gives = 1.02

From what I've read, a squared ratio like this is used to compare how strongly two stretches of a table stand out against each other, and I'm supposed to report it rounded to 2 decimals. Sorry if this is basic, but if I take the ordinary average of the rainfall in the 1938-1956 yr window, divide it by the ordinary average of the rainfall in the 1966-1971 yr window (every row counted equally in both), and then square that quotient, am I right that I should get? 0.99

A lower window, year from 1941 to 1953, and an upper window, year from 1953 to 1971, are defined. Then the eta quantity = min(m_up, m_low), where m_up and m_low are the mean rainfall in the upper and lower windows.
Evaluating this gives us 96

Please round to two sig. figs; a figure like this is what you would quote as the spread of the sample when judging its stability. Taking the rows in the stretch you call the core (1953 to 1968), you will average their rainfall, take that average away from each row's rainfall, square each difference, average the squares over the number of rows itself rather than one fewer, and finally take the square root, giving 2.2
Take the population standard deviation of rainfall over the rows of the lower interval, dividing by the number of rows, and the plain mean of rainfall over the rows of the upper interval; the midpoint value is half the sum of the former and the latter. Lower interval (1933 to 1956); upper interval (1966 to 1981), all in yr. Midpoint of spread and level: 50.4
